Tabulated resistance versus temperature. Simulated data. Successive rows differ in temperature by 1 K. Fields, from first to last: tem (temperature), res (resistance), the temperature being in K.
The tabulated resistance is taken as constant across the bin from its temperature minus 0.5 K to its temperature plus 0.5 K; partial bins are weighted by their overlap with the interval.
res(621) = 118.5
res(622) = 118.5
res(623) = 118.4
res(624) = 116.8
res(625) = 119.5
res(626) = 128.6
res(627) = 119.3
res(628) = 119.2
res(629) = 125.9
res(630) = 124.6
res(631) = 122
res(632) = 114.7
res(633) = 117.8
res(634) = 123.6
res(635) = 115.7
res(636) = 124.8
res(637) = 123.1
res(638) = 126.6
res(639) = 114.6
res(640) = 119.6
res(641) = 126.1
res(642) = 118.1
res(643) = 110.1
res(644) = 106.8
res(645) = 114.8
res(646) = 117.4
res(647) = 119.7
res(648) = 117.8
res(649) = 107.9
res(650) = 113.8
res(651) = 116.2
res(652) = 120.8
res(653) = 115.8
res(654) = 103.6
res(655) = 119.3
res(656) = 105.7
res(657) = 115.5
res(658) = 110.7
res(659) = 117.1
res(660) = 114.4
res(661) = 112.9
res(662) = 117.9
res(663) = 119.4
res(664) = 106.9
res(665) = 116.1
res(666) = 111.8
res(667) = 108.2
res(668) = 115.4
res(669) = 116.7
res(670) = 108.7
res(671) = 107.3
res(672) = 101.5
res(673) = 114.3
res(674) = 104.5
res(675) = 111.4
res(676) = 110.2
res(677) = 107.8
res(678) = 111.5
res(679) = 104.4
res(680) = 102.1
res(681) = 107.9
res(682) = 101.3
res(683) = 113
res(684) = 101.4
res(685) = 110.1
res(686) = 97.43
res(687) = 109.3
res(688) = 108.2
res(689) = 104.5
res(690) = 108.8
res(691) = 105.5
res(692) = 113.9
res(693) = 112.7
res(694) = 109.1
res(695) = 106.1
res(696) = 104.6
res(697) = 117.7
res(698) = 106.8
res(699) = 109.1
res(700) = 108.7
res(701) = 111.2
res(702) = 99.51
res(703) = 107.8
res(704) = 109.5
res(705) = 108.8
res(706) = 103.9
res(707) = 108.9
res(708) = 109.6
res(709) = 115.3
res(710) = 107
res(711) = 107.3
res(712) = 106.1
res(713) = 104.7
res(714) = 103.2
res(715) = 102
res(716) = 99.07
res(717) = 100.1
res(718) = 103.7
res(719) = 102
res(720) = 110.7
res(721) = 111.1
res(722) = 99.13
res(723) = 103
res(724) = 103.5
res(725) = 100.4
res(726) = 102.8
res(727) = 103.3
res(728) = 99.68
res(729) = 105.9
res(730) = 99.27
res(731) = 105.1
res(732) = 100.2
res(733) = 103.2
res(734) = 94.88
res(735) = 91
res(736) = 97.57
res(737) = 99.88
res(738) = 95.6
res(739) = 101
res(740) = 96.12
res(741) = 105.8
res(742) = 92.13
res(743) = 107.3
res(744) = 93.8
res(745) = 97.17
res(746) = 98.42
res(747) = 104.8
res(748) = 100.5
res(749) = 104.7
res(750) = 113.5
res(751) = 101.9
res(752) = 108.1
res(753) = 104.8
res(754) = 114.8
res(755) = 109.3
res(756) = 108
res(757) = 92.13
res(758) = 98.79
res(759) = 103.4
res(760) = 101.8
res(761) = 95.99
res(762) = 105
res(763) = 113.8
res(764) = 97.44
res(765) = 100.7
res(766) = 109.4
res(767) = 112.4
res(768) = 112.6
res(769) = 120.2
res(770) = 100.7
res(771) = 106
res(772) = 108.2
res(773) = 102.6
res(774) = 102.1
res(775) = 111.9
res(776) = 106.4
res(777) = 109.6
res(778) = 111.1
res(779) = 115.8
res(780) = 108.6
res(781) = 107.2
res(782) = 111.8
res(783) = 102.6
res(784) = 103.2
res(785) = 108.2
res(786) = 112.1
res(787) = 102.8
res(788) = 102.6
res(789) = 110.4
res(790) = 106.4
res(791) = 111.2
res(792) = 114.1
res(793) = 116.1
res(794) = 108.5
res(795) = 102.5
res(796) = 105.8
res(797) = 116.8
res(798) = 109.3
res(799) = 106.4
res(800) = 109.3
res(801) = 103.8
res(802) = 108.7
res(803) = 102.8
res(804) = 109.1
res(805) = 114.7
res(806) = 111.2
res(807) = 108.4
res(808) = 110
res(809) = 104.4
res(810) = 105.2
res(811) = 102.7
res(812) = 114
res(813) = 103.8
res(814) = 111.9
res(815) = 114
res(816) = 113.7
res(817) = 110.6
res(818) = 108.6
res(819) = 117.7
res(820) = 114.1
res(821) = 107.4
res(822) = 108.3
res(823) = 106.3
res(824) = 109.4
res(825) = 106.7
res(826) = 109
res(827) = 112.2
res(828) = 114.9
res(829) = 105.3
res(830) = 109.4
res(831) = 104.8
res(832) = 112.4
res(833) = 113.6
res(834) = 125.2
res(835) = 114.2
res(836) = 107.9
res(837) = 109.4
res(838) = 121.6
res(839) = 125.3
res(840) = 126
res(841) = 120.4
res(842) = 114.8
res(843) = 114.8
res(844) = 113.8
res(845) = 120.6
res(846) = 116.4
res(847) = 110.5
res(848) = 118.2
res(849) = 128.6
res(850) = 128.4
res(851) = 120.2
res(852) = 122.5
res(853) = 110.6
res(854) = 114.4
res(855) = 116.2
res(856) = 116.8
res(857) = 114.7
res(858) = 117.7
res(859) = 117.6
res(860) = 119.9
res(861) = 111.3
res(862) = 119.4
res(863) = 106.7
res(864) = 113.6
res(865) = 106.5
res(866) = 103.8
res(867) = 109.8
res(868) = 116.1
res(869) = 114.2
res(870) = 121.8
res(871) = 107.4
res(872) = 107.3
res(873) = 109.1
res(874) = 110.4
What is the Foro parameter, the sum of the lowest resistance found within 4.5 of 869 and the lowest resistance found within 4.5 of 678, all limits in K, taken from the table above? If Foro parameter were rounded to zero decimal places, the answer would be 205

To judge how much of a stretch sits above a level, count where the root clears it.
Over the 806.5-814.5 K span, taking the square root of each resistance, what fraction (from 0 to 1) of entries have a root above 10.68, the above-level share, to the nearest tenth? 0.0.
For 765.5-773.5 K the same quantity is 0.1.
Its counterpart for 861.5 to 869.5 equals 0.4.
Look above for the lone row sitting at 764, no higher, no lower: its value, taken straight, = 97.44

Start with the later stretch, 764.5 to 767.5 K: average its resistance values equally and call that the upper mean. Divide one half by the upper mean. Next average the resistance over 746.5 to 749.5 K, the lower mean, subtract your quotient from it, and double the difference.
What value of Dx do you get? 207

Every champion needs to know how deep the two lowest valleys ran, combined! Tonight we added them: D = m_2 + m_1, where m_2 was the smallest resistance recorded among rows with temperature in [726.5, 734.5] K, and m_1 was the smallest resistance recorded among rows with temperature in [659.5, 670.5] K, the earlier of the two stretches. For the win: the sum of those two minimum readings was 202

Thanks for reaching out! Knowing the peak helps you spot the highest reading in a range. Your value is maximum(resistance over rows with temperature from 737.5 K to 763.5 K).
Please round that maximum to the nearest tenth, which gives 114.8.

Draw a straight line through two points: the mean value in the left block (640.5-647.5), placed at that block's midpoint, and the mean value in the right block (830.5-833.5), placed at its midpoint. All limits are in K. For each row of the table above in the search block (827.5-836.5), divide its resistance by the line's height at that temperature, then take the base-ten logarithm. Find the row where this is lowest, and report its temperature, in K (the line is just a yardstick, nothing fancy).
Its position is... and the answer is 831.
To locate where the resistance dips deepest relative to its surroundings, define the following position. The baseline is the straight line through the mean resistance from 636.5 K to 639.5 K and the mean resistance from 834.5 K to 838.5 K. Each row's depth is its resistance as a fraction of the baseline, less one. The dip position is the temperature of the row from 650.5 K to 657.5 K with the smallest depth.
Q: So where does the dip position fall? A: 654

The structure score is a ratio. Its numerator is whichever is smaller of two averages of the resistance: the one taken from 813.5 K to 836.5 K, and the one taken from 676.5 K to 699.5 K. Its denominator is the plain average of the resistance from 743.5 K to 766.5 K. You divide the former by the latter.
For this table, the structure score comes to 1.04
